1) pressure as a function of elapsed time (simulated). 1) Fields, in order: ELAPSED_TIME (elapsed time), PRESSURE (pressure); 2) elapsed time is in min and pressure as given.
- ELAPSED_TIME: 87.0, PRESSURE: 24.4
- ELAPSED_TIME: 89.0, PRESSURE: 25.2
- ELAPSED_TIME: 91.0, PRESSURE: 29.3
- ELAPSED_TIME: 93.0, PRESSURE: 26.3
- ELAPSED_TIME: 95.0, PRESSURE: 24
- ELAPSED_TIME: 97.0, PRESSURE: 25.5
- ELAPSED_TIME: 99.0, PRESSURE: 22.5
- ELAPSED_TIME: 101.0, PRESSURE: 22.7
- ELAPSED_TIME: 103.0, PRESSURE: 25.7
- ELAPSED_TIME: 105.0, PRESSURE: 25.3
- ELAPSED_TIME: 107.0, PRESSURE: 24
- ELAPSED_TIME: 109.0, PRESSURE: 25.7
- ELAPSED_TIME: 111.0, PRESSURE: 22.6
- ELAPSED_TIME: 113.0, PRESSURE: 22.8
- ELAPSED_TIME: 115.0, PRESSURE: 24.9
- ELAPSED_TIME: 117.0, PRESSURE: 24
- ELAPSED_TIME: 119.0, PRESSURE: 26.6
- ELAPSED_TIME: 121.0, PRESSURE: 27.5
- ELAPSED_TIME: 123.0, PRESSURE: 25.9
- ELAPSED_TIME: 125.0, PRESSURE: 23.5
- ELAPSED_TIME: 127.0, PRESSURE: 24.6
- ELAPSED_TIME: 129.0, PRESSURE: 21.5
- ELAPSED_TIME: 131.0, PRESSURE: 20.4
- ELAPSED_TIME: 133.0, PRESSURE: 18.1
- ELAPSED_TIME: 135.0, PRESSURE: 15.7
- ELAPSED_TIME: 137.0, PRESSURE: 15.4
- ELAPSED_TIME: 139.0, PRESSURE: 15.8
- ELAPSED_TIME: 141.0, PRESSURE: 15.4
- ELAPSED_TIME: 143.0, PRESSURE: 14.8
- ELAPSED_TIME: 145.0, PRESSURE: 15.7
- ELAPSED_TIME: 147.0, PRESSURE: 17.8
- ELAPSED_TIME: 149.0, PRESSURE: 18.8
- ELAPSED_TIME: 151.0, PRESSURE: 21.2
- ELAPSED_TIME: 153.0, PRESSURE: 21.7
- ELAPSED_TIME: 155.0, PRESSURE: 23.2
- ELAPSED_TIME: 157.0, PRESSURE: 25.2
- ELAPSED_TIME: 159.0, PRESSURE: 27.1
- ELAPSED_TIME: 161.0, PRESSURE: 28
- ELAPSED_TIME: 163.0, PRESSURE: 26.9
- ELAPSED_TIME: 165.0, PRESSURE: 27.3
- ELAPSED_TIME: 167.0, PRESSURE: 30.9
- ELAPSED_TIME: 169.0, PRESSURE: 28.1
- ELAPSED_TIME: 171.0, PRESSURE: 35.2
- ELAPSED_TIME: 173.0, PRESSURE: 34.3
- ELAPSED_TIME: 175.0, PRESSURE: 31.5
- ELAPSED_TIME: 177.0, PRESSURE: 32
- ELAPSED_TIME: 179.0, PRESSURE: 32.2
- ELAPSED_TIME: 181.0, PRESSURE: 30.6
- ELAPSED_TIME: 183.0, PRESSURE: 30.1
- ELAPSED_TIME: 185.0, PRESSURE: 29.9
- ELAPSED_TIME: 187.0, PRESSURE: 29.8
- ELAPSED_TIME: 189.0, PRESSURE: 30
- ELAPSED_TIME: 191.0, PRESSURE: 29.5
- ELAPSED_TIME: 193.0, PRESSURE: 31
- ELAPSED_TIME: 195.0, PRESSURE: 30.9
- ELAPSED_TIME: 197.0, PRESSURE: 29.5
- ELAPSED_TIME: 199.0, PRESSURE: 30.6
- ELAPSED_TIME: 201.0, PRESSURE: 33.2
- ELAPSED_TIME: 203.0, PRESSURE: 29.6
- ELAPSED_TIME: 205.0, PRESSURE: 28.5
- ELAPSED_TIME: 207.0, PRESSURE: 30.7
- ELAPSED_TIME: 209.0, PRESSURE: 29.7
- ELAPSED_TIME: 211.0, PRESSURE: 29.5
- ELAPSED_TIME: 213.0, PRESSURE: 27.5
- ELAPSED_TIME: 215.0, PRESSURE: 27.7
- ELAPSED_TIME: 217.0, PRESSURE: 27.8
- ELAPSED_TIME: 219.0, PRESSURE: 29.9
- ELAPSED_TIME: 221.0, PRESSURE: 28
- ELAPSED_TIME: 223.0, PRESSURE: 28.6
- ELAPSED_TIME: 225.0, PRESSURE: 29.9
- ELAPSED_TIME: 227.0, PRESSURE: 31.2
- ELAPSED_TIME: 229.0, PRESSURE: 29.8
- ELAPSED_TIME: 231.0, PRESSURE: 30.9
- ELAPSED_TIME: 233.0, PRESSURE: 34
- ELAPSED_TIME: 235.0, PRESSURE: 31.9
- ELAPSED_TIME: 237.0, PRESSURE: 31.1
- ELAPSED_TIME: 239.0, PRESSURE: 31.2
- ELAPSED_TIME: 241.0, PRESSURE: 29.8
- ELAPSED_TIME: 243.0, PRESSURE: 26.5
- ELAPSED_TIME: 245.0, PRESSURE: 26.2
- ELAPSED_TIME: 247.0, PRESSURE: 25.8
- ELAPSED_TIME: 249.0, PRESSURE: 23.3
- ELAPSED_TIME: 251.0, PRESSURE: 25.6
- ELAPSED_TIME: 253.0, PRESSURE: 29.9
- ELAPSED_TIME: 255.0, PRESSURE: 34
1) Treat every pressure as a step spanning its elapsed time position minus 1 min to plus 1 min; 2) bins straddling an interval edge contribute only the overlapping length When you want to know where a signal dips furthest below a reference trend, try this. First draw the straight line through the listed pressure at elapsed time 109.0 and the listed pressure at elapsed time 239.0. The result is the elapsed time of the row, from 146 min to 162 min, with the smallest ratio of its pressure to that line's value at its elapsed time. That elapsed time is 147.0 min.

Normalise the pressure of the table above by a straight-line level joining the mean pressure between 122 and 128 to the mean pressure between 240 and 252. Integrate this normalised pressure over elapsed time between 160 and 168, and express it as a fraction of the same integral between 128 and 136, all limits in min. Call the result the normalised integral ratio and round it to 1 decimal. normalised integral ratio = 1.5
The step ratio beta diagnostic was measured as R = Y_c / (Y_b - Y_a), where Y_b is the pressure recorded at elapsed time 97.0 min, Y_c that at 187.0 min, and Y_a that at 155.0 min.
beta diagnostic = 13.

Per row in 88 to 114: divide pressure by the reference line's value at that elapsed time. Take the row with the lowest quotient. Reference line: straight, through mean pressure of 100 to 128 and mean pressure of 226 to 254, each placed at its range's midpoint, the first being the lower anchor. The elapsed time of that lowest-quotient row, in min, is 111.0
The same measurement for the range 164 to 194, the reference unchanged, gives 165.0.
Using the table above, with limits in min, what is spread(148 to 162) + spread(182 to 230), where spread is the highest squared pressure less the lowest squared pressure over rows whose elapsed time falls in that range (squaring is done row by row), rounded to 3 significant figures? 777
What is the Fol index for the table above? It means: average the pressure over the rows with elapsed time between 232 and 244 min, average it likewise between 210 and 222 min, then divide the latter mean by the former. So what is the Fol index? 0.92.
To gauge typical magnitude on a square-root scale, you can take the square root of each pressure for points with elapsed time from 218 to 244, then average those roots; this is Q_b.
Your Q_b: 5.49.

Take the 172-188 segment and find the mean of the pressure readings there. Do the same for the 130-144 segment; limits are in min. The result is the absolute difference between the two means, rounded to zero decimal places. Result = 15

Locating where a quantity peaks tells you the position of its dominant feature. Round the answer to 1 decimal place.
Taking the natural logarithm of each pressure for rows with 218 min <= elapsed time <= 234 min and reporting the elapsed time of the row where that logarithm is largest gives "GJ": 233.0 min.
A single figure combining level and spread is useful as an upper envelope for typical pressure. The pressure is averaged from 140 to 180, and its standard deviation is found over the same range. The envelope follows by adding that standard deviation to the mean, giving 32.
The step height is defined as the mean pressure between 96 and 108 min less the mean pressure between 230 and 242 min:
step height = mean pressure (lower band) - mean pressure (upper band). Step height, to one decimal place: -7.2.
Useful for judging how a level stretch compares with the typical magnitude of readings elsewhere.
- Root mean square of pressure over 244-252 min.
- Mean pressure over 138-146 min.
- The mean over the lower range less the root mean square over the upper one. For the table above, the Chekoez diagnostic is -10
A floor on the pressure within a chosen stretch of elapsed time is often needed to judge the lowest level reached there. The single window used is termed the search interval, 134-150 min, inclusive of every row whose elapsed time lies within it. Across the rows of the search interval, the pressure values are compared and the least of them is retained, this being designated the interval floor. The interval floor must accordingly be 14.8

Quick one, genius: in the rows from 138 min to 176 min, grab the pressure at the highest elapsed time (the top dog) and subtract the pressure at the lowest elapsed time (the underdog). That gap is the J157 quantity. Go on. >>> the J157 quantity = 16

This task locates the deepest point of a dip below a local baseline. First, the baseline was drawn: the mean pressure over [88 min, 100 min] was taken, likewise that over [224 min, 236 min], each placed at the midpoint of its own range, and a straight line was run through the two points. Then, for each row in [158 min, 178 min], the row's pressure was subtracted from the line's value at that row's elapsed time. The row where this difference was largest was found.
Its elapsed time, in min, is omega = 163.0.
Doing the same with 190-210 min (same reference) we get 205.0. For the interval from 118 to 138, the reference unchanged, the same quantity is 137.0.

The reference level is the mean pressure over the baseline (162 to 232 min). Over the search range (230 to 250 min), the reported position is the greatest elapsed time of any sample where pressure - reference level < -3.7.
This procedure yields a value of 249.0 min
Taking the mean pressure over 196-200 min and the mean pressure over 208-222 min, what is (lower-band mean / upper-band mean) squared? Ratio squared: 1.1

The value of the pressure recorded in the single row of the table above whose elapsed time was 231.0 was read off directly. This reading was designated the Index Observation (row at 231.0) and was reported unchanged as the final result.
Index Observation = 30.9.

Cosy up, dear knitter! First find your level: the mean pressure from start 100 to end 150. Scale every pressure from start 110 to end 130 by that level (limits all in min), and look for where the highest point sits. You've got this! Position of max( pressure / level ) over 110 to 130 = 121.0 min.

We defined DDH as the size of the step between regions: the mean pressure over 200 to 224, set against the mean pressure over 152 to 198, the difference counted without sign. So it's 0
